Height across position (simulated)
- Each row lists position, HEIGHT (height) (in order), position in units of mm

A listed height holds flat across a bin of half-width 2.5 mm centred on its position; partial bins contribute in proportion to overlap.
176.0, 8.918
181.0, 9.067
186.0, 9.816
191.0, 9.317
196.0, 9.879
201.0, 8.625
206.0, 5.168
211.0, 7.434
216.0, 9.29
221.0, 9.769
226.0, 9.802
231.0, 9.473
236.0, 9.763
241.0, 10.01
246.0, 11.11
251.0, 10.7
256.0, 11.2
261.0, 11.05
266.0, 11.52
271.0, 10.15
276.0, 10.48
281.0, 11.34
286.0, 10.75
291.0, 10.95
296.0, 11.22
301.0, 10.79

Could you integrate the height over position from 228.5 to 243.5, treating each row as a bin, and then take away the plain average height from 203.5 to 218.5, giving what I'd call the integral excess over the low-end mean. 139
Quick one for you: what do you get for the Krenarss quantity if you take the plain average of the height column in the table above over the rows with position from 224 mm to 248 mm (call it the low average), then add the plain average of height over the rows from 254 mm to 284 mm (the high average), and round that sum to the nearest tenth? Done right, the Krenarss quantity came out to 21.0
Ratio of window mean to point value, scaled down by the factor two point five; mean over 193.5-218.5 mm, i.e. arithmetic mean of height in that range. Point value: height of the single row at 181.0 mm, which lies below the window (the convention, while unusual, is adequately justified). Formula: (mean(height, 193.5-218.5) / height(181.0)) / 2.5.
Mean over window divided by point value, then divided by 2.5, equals 0.36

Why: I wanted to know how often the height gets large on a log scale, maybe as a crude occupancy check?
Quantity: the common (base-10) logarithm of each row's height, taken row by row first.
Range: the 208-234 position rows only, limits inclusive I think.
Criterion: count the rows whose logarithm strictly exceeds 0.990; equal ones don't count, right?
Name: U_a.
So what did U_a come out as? 1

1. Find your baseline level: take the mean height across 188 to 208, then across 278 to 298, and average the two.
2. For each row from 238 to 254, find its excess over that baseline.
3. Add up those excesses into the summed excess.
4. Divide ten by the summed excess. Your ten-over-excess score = 4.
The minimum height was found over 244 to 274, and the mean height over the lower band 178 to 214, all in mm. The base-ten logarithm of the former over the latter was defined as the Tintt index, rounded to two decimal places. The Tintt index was 0.08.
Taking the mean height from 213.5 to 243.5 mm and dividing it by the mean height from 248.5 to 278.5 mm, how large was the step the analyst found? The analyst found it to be 0.89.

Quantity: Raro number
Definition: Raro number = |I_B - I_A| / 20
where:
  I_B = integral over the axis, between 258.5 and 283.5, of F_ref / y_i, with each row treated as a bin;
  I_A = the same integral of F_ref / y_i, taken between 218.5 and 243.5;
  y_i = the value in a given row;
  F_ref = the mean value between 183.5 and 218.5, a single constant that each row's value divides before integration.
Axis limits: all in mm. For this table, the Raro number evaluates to 0.11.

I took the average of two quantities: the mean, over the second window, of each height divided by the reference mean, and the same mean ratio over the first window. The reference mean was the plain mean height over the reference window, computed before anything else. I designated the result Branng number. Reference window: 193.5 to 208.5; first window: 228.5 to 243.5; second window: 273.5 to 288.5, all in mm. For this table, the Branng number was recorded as 1.31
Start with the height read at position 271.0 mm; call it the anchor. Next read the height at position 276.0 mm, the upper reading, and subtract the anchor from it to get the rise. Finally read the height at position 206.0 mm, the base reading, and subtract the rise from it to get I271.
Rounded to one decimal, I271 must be 4.8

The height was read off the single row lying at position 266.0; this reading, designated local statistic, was 11.52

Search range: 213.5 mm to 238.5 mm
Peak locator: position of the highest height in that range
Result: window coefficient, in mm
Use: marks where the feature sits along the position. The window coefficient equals 226.0 mm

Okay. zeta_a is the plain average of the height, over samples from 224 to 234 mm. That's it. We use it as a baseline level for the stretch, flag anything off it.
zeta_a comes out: 9.6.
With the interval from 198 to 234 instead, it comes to 8.5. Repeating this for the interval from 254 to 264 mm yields 11.1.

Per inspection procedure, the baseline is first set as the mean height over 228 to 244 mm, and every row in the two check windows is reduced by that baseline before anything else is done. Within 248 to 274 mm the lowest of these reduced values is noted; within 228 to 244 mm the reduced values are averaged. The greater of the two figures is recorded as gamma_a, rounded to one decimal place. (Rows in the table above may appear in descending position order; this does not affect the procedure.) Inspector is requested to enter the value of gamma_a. 0.4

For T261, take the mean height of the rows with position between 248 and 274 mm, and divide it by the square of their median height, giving 0.089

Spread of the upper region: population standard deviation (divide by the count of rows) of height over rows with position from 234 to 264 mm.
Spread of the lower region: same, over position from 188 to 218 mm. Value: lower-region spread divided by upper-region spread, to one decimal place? 2.8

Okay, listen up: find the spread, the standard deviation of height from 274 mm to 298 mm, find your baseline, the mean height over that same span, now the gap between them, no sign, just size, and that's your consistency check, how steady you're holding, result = 10.6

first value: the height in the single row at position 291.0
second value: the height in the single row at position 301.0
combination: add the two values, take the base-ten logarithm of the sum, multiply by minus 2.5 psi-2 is -3.34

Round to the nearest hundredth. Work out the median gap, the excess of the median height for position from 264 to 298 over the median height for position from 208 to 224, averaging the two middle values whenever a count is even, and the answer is 1.66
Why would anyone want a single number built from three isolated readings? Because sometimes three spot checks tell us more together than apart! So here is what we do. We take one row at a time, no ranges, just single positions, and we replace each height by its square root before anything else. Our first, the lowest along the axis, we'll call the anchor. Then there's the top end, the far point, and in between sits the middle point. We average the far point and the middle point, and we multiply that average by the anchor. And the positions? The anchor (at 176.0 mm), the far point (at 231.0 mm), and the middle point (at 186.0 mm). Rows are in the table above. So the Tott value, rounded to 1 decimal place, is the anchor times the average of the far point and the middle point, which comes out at 9.3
